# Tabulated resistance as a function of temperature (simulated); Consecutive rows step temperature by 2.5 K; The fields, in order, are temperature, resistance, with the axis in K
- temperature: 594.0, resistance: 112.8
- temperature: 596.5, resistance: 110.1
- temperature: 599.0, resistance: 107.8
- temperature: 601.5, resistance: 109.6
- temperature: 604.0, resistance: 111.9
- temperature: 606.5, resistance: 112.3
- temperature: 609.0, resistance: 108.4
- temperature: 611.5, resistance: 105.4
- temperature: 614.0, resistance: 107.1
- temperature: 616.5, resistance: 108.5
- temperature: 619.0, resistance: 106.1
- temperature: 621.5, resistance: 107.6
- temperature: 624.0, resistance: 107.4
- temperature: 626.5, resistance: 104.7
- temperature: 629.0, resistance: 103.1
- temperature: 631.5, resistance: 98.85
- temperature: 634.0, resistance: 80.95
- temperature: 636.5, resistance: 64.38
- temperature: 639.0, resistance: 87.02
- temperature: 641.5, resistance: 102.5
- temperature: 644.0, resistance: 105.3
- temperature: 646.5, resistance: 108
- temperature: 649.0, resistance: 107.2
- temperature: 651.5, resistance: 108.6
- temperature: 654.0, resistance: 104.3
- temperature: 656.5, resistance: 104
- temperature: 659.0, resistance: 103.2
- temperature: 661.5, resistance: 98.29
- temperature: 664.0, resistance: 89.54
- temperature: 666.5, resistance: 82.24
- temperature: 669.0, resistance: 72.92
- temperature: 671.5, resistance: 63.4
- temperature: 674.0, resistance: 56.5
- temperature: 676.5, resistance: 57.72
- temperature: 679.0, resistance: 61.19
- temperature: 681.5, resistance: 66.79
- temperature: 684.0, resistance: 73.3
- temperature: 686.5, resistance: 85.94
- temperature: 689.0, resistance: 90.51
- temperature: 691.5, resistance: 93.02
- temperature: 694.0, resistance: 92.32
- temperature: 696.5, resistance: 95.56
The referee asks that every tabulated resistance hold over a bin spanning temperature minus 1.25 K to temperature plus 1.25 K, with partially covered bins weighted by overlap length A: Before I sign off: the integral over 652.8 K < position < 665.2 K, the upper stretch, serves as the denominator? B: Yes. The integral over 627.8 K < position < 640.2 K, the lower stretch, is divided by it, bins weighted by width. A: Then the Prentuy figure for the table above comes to 0.87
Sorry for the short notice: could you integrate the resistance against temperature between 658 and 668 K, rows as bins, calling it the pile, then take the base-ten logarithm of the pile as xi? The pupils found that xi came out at 2.97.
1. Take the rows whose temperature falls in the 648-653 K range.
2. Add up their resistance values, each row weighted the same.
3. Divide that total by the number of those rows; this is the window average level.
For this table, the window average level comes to 108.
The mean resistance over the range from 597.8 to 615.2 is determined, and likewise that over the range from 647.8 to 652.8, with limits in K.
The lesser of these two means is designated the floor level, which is 108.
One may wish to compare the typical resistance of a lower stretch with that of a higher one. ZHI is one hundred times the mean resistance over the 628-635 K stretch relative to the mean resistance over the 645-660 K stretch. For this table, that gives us 89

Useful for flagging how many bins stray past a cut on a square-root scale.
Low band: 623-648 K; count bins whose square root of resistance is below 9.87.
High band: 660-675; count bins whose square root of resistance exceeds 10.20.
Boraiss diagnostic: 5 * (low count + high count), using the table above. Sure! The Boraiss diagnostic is 15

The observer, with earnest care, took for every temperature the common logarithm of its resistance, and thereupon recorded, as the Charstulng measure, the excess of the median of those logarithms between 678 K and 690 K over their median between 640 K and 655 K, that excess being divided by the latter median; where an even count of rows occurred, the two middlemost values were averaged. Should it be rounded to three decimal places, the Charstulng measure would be -0.080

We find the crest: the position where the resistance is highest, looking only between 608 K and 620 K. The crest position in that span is 616.5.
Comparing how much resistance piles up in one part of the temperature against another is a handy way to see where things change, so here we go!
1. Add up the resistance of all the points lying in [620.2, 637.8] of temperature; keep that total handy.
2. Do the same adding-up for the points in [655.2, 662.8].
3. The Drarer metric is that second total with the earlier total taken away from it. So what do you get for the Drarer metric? -361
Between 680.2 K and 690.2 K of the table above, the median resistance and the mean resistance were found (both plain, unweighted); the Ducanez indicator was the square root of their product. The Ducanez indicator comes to 79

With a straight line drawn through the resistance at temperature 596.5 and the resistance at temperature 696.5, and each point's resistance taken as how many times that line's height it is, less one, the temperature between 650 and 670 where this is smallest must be 669.0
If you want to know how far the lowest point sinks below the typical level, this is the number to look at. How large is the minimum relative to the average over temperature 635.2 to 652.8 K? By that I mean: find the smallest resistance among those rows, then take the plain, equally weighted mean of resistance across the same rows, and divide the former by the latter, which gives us 0.66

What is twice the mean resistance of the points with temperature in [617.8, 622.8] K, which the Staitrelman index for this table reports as 213.7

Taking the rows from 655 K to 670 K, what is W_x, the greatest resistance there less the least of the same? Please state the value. 31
